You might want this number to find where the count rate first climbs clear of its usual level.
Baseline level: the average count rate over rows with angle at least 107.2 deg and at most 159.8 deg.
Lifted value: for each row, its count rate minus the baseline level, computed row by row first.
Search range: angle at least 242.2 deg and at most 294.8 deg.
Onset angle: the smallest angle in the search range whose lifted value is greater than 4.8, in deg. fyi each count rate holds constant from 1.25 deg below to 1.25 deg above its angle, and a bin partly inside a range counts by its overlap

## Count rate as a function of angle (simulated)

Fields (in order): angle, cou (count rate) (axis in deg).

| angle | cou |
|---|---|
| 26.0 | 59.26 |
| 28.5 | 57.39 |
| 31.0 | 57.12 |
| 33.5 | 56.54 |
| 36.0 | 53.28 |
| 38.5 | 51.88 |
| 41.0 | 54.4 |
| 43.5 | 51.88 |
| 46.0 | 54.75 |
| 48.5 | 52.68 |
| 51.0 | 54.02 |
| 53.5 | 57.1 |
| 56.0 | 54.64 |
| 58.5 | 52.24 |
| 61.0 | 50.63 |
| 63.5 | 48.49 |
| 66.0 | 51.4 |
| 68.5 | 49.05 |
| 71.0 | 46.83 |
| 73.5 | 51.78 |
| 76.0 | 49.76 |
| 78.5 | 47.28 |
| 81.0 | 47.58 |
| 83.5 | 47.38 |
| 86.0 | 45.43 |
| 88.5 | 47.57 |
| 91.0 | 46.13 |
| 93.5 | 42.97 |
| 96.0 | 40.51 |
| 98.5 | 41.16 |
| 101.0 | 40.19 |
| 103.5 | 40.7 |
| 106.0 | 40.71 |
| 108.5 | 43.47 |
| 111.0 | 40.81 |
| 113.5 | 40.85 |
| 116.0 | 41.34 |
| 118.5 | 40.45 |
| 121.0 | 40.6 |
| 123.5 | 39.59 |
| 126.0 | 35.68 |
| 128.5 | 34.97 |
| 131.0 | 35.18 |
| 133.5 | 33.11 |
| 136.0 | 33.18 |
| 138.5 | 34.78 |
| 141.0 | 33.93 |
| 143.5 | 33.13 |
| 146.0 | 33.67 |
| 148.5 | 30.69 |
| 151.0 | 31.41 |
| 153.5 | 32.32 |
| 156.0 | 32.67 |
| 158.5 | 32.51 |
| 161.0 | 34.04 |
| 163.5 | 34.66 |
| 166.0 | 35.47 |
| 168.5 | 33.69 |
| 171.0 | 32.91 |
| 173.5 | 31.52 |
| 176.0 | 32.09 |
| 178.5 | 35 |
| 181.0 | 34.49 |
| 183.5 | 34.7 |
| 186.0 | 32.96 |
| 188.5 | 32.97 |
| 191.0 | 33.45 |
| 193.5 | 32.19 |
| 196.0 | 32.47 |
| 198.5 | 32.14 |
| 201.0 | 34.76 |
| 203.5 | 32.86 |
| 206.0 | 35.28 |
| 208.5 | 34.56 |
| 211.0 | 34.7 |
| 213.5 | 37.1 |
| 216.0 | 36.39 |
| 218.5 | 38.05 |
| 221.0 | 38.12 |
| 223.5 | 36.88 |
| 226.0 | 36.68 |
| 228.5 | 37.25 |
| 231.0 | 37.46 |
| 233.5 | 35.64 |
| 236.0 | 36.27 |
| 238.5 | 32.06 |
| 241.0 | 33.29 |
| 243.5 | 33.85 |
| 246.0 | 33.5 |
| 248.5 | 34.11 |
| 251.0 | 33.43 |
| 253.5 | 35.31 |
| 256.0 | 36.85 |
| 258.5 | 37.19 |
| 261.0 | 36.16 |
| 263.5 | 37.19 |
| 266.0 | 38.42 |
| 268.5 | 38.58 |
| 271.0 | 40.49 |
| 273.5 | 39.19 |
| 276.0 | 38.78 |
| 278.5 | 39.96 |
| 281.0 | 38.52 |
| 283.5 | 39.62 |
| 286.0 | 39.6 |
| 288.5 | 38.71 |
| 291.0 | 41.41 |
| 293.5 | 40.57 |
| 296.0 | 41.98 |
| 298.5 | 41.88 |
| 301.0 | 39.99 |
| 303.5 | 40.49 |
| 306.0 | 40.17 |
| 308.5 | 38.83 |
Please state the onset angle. 291.0 deg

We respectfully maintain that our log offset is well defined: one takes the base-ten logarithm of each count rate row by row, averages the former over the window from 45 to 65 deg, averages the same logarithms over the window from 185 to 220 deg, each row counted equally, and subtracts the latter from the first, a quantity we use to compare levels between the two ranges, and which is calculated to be 0.19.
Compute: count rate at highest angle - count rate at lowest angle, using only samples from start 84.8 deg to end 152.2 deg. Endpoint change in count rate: -14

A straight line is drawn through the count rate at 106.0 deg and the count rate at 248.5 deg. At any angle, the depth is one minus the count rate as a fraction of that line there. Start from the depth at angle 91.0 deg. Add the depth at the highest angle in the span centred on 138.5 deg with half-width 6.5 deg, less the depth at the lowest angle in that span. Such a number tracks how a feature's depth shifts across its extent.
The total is -0.12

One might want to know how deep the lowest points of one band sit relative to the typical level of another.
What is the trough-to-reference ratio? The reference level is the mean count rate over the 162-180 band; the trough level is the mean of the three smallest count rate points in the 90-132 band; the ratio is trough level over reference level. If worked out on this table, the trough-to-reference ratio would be 1.0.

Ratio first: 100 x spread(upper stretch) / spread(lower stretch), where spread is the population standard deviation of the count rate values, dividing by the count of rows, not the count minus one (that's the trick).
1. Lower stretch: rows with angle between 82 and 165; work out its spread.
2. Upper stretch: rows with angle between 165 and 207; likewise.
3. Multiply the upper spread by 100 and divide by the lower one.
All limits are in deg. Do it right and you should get 25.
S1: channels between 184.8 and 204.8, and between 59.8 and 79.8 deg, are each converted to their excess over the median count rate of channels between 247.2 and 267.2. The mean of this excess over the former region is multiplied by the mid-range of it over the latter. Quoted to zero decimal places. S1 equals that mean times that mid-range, -45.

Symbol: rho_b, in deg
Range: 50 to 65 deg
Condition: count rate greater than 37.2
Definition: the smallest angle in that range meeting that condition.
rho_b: 51.0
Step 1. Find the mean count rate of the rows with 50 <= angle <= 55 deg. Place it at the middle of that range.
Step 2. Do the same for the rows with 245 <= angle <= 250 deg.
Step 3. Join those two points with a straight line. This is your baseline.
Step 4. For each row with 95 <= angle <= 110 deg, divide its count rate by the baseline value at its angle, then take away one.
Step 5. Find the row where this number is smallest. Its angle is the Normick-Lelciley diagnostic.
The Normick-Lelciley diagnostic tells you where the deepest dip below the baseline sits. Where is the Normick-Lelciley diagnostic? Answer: 96.0 deg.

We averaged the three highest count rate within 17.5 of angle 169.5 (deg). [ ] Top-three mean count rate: 35.1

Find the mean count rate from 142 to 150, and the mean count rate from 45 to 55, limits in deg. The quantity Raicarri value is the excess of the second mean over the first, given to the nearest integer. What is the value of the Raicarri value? 22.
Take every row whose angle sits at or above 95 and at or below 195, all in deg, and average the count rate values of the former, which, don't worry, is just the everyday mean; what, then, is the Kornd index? 36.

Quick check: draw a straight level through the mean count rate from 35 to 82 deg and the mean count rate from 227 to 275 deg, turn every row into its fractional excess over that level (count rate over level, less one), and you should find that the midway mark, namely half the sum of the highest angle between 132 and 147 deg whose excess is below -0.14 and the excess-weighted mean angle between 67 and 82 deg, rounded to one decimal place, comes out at 110.5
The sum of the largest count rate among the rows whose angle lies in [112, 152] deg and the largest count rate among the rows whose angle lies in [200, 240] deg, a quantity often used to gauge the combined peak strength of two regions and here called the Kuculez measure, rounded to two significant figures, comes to 79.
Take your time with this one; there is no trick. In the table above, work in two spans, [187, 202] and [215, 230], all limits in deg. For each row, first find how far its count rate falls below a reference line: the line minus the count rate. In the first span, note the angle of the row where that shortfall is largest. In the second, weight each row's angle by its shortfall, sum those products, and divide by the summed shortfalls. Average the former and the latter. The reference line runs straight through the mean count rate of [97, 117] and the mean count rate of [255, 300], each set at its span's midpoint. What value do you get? 207.9 deg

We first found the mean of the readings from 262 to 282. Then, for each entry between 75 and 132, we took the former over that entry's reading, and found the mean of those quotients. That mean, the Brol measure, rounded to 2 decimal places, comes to 0.93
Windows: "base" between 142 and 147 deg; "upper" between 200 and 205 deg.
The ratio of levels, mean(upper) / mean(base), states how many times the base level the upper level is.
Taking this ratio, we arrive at 1.0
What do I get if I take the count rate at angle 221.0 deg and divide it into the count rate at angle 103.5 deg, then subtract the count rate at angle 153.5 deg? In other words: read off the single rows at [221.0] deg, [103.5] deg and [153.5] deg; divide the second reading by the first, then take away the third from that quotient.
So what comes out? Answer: -31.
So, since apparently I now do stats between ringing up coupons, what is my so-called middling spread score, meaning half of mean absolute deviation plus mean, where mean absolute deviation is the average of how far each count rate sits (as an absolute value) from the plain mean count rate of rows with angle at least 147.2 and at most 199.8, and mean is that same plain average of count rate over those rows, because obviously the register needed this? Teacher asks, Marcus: 17.1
